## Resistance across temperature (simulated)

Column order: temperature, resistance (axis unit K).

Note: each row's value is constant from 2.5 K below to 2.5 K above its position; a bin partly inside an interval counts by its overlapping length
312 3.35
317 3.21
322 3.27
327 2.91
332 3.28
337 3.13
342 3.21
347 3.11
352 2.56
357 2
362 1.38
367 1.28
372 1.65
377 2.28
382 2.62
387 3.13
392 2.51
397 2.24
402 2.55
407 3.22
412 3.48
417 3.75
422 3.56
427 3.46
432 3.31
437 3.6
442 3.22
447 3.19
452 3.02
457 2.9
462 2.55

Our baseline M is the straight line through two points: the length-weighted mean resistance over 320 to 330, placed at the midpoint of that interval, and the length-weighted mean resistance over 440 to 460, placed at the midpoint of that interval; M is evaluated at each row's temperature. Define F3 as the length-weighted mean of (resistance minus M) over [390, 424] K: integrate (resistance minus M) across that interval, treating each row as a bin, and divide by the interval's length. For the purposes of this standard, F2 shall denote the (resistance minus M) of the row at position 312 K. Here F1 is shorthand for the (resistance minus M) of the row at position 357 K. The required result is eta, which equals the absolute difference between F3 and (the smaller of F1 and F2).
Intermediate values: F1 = -1.1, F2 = 0.3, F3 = -0.03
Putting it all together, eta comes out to 1.05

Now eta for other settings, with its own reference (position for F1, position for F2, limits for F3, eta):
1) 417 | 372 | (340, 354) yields 1.31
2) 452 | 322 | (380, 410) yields 0.31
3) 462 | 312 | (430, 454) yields 0.72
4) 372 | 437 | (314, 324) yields 1.58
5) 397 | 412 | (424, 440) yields 1.22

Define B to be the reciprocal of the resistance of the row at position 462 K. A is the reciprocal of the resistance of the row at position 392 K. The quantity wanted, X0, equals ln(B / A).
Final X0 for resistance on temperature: -0.02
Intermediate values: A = 0.40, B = 0.392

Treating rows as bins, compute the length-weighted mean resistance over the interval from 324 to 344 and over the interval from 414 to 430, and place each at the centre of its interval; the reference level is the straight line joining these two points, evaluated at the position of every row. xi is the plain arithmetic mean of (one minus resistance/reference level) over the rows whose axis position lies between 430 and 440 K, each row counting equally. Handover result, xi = 0.05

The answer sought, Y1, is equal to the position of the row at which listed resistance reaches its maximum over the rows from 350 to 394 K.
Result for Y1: 387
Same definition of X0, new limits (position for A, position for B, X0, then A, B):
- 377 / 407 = -0.35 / 0.44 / 0.311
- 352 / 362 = 0.62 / 0.39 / 0.725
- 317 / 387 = 0.03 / 0.31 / 0.319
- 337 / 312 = -0.07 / 0.32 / 0.299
